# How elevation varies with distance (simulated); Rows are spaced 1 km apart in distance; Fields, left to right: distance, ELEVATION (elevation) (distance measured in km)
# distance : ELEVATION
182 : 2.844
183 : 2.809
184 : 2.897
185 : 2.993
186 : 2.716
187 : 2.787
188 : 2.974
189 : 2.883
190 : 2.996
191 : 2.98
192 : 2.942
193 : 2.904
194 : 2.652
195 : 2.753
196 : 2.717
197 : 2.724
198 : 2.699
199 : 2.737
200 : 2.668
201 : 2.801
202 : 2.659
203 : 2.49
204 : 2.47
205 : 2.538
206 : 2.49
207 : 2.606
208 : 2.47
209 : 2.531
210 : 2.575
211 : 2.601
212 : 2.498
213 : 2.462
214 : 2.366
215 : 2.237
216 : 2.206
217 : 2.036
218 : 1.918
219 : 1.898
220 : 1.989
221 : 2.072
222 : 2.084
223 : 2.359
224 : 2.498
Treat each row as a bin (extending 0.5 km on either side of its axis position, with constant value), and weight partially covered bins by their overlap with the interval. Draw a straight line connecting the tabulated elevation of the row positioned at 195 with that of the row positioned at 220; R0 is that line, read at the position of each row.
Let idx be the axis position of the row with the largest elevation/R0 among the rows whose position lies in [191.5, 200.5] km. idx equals 199 km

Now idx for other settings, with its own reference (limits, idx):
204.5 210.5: 210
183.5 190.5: 190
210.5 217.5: 211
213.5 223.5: 223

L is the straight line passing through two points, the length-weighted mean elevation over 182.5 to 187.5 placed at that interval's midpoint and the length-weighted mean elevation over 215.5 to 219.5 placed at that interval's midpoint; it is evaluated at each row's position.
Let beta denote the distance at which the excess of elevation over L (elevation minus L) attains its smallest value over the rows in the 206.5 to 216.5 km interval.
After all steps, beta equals 216 km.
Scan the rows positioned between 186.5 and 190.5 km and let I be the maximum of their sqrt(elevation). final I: 1.73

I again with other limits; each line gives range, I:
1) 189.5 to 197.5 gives 1.73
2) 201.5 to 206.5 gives 1.63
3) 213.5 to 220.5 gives 1.54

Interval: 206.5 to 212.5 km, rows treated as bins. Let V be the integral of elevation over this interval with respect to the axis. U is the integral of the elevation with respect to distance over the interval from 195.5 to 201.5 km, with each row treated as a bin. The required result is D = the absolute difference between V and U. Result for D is 1.1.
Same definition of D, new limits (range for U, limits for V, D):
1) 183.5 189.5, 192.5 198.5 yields 0.8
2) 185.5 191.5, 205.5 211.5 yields 2.1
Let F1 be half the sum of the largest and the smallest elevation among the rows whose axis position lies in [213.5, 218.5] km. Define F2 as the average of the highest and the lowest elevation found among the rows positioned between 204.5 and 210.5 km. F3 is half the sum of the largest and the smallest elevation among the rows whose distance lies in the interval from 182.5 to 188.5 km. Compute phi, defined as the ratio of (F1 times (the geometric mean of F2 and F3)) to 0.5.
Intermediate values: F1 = 2.14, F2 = 2.54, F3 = 2.85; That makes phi 11.5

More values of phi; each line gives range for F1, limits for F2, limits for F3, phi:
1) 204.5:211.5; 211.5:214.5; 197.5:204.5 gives 12.9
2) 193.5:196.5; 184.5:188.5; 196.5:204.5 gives 14.8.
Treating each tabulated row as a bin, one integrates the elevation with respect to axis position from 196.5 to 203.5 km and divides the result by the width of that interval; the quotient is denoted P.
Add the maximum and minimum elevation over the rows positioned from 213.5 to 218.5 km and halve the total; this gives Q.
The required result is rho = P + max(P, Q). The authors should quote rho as 5.37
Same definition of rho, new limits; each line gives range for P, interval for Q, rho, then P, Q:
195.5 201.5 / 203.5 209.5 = 5.45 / 2.72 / 2.54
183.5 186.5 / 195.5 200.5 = 5.74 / 2.87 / 2.70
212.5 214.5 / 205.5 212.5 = 4.95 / 2.41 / 2.54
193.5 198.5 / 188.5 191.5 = 5.65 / 2.71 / 2.94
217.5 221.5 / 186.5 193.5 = 4.86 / 1.97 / 2.89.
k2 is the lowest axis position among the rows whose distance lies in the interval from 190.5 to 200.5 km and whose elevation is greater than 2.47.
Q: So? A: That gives 191 km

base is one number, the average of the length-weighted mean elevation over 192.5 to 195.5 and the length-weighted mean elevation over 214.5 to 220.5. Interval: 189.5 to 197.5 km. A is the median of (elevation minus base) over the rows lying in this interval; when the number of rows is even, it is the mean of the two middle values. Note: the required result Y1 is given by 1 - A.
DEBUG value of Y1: 0.6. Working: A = 0.42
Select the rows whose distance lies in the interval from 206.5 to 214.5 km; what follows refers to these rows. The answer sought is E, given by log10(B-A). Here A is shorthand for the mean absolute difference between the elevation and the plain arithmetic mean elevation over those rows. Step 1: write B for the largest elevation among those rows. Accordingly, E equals 0.41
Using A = 0.065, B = 2.606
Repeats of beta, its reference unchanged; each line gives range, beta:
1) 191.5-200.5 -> 194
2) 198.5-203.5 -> 203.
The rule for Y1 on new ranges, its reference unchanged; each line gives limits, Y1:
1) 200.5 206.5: 0.9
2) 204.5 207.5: 0.9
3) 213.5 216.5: 1.2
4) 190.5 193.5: 0.5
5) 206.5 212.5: 0.9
